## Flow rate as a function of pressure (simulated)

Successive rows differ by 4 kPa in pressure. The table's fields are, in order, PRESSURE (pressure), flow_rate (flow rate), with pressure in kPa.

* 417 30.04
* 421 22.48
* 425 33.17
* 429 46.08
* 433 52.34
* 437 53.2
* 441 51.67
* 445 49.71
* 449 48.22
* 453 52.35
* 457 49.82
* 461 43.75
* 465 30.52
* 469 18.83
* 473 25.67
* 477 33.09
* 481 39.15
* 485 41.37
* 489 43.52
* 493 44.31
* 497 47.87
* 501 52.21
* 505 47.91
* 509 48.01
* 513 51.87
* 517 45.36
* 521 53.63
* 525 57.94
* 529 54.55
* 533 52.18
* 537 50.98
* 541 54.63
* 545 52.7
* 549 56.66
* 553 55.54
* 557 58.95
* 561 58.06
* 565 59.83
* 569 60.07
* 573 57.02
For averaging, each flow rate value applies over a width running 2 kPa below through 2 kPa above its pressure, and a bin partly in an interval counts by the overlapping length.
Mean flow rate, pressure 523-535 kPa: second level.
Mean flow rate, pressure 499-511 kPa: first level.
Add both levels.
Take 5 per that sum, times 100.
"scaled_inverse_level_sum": 4.80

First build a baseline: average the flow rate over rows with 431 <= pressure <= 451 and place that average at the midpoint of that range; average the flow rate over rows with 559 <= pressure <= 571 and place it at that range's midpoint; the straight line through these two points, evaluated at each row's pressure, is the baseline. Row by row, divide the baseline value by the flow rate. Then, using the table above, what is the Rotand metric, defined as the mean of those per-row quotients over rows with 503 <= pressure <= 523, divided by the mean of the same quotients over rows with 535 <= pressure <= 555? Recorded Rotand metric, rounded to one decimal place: 1.1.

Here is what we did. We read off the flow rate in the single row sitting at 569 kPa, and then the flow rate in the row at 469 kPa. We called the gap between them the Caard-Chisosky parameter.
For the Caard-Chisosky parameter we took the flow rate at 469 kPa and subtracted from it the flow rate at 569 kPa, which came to -41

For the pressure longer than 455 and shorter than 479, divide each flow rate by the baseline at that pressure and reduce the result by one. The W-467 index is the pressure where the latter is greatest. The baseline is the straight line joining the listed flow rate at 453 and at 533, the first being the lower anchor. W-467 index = 457 kPa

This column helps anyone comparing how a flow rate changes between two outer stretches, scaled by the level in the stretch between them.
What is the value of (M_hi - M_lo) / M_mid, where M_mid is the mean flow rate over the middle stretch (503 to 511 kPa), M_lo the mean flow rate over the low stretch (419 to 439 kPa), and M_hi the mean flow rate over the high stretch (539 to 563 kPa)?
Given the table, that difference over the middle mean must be 0.31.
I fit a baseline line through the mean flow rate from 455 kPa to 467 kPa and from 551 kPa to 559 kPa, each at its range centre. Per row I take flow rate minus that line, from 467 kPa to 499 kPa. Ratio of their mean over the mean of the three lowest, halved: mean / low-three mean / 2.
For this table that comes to 0.24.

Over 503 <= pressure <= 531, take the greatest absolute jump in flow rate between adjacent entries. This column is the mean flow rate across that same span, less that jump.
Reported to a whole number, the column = 43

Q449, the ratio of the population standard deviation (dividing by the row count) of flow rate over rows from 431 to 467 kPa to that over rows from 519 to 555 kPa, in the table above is 3.2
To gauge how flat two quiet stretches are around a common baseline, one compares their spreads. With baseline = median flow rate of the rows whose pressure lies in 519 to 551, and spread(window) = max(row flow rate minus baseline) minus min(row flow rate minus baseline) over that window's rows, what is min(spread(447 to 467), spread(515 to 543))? 13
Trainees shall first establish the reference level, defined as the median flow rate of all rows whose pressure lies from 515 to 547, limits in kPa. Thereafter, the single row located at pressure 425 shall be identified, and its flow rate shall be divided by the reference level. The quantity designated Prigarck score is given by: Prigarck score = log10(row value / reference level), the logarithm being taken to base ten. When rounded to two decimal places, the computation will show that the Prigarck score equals -0.20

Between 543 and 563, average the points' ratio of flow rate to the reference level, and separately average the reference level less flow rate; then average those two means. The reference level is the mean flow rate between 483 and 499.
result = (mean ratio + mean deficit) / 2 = -5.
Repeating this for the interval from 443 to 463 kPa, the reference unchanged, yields -2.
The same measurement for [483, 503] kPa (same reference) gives 0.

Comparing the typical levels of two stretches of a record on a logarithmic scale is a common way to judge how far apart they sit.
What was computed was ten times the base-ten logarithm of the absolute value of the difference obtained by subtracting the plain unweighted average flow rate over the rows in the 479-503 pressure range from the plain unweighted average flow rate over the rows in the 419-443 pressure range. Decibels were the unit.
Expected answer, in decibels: 2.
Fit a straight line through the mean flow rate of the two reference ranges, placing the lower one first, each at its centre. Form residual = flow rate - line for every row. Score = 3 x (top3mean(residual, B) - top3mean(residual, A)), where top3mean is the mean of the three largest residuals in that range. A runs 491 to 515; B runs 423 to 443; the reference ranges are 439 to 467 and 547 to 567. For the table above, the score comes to 27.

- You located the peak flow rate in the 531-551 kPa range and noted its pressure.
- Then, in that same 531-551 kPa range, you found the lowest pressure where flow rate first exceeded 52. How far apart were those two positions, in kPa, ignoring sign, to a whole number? 16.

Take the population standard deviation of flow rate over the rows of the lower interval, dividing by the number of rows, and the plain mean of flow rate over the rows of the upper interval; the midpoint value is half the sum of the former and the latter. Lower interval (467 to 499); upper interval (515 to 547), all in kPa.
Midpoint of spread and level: 31.1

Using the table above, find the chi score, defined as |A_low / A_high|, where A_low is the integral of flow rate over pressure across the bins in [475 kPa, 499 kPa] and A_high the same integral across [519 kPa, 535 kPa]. 1.1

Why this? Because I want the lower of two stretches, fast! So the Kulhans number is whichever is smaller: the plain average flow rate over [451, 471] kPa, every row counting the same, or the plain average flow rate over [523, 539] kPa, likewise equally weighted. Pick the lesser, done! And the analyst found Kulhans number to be 39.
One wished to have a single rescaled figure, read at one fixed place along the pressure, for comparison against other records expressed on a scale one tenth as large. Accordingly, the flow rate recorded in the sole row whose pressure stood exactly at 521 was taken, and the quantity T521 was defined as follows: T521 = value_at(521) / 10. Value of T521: 5.4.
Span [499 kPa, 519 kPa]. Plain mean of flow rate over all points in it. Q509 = 49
